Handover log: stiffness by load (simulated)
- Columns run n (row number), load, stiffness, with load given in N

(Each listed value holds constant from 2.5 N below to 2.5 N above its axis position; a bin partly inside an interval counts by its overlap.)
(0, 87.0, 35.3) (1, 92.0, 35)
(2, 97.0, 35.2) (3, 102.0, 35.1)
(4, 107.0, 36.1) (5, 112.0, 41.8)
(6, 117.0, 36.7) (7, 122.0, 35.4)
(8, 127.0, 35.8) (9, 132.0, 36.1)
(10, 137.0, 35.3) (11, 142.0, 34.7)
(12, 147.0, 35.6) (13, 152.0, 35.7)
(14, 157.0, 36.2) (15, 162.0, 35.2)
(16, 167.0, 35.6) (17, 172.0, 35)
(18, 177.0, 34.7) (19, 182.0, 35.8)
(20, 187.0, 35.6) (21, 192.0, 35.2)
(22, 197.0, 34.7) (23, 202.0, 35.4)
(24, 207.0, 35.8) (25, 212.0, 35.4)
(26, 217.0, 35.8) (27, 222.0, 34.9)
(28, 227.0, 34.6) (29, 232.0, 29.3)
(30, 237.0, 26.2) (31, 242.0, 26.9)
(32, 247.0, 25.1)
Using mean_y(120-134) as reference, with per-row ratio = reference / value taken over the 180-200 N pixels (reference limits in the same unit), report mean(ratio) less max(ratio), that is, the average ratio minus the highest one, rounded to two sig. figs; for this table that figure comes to -0.018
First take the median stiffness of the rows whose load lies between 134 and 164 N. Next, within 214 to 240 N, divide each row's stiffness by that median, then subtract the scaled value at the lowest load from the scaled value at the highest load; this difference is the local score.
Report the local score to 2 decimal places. -0.27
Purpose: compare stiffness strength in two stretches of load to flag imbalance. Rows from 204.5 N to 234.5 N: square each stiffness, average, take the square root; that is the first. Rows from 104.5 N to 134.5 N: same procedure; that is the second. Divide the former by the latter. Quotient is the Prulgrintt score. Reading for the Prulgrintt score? 0.928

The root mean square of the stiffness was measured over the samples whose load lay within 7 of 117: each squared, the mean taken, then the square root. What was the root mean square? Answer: 38.1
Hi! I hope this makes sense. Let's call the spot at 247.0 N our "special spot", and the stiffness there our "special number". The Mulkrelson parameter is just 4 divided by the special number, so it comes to 0.159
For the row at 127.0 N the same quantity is 0.112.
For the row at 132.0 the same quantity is 0.111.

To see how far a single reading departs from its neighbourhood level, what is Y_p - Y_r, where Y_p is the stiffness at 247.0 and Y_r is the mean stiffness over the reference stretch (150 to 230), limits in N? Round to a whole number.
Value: -10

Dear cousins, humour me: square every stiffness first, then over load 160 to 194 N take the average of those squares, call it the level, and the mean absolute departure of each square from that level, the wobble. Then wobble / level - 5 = -4.982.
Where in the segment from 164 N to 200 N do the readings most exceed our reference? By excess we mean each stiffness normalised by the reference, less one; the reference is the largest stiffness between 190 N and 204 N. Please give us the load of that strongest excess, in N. 182.0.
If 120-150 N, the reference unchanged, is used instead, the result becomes 132.0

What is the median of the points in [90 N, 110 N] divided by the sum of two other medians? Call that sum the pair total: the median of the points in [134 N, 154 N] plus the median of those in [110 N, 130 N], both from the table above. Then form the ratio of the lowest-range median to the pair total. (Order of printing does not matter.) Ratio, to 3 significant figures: 0.490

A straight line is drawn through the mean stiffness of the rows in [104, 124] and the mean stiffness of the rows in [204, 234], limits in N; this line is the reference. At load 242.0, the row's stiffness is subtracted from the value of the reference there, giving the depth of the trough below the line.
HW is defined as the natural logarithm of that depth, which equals 1.9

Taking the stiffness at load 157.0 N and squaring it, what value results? 1310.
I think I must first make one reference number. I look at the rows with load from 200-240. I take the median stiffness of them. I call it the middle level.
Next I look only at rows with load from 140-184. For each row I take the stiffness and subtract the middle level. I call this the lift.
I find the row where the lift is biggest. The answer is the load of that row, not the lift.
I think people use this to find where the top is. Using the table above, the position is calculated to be 157.0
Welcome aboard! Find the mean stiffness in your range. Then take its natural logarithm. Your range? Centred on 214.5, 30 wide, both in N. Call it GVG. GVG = 3.564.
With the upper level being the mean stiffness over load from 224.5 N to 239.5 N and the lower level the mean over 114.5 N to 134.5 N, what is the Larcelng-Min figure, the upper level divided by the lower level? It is 0.83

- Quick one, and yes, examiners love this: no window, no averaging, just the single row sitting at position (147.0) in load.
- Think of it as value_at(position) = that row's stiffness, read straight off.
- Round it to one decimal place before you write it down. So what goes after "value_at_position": 35.6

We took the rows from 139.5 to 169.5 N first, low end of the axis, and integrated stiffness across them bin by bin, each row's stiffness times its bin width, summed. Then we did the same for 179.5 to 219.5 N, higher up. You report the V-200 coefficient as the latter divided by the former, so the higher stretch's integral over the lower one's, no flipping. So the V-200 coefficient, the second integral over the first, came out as 1.3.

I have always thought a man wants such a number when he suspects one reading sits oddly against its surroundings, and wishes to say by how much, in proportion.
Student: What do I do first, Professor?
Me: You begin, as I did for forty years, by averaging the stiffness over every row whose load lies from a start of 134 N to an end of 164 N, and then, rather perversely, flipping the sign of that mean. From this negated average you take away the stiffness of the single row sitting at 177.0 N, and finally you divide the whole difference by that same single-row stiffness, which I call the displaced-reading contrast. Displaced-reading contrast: -2.02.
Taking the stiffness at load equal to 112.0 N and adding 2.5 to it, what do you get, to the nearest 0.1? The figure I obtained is 44.3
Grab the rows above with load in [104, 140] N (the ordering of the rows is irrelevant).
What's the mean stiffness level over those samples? 36.7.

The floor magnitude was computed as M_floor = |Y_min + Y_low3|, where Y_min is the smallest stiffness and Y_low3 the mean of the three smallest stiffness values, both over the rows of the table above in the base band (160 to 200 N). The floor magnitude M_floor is 69.5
